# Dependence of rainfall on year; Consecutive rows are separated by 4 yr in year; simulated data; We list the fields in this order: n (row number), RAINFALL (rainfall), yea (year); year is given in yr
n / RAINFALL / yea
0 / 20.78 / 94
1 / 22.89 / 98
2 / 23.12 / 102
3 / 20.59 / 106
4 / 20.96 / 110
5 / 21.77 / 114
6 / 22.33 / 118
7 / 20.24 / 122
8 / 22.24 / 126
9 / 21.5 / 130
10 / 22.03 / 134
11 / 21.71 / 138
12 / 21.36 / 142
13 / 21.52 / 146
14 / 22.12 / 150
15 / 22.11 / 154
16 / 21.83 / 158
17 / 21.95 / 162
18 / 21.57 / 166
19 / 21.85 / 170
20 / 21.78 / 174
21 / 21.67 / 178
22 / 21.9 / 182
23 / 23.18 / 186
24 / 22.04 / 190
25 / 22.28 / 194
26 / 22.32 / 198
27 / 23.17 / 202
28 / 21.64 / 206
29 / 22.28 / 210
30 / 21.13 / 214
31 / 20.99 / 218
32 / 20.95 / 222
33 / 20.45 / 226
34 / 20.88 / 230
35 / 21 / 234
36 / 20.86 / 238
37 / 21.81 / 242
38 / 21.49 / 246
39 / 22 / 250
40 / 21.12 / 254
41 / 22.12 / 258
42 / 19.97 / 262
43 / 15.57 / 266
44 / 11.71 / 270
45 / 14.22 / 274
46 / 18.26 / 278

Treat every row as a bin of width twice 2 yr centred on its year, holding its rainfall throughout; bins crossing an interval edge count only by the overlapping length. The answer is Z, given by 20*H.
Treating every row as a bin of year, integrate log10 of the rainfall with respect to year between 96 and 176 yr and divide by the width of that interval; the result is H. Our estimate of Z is 26.8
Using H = 1.34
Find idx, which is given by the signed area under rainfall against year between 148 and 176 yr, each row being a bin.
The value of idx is 613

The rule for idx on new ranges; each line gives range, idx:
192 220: 615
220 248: 590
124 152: 610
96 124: 608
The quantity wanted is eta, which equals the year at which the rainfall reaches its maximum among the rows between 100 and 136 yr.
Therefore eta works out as 102 yr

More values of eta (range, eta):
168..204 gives 186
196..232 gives 202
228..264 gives 258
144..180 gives 150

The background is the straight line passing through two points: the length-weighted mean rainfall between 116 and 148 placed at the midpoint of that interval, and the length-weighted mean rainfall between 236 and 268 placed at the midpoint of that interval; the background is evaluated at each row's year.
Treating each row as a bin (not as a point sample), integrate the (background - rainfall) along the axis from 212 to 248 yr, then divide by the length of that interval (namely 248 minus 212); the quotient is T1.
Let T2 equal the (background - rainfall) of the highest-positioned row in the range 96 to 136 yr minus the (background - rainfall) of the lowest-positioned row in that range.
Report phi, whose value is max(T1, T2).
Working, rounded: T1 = -0.3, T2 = 0.6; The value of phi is 1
